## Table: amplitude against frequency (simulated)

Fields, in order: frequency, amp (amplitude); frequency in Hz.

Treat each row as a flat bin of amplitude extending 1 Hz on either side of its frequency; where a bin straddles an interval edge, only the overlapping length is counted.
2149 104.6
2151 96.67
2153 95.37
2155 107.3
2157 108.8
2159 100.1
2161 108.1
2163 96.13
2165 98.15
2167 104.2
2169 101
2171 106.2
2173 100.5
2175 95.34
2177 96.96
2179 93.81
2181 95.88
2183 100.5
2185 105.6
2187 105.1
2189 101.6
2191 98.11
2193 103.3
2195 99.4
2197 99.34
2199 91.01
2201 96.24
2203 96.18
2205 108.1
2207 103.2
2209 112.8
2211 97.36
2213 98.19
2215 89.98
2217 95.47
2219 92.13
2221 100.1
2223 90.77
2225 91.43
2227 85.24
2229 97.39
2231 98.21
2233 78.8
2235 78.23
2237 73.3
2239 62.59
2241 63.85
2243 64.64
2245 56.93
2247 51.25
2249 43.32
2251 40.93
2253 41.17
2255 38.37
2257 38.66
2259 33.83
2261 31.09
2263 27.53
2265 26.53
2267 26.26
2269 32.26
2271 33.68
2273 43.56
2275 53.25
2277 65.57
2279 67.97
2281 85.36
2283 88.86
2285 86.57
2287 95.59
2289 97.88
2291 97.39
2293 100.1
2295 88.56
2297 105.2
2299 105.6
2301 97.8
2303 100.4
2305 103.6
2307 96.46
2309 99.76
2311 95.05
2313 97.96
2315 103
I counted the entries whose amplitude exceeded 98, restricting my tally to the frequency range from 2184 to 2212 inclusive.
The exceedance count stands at 10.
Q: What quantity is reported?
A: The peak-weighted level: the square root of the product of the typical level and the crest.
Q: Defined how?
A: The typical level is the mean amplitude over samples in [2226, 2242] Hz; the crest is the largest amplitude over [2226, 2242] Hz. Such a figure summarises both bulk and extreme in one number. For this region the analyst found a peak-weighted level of 88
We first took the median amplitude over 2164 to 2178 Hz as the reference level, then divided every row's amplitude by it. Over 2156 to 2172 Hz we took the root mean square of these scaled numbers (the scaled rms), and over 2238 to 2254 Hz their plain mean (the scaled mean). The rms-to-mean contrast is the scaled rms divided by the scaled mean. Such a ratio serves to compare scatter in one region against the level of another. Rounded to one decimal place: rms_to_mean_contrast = 1.9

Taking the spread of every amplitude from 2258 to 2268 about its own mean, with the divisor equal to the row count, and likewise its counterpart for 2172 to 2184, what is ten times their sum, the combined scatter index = 55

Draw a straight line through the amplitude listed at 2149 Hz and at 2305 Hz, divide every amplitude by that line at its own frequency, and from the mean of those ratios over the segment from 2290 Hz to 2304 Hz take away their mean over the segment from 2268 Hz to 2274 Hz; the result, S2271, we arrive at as 0.6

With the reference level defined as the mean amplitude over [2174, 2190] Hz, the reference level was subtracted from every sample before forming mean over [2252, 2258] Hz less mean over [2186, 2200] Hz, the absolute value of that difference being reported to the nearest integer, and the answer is 60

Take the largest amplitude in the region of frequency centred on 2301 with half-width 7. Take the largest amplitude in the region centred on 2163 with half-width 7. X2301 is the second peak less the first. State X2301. 3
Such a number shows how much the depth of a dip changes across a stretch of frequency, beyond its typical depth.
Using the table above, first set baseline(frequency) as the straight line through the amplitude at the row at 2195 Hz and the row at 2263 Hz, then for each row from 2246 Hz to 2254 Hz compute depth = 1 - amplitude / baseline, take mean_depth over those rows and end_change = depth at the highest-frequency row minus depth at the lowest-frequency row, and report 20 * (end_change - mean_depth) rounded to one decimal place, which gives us 2.8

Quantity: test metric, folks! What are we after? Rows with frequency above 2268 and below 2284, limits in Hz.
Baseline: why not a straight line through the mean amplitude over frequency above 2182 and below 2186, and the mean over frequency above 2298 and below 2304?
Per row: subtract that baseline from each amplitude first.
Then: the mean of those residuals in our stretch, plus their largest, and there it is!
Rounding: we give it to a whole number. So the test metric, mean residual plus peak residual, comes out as -56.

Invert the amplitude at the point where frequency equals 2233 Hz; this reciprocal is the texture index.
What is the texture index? 0.013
